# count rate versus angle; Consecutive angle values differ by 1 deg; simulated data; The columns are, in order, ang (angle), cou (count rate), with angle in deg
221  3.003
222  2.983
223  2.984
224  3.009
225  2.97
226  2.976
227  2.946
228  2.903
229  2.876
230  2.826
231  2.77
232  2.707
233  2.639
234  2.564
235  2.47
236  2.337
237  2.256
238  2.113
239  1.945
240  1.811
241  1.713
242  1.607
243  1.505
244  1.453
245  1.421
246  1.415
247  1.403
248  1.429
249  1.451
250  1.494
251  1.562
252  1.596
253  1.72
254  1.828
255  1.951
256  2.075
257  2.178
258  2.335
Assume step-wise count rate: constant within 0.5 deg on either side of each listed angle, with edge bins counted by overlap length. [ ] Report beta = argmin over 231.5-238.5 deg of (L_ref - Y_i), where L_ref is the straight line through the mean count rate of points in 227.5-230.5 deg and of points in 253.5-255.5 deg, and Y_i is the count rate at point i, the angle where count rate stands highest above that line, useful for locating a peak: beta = 232 deg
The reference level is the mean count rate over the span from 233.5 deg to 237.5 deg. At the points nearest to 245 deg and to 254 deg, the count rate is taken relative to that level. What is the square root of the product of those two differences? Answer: 0.76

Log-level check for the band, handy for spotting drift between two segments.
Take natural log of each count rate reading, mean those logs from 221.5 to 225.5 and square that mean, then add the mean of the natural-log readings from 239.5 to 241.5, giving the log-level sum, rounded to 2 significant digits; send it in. 1.8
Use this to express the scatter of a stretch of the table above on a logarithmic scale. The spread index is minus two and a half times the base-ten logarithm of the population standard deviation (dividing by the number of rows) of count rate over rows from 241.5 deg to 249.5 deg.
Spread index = 3.0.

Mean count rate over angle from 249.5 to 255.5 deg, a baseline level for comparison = 1.7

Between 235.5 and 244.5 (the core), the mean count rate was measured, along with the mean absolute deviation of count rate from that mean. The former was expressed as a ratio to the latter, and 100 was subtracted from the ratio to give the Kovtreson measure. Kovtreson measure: -93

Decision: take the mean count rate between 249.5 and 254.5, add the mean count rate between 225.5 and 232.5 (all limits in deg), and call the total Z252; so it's 4.50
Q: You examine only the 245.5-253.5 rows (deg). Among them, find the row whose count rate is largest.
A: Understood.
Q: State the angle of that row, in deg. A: 253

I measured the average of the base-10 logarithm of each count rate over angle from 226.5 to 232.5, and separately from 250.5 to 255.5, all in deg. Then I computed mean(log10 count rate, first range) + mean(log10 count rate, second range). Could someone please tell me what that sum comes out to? 0.69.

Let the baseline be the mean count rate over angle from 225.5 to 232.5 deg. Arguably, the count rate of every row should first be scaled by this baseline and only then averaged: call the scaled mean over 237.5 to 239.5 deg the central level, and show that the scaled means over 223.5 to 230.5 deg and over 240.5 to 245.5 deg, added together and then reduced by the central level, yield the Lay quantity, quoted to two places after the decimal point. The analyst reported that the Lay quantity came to 0.85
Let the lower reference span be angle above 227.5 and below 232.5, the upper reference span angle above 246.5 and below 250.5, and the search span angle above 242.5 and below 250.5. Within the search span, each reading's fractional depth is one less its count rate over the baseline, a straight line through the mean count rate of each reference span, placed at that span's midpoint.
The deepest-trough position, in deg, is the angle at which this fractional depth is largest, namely 243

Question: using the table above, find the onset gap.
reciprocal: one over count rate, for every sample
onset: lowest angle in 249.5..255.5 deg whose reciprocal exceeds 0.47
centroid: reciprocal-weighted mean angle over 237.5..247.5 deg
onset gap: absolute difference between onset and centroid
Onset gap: 7.1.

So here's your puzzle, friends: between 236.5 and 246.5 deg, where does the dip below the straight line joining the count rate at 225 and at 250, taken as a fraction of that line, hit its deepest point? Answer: 244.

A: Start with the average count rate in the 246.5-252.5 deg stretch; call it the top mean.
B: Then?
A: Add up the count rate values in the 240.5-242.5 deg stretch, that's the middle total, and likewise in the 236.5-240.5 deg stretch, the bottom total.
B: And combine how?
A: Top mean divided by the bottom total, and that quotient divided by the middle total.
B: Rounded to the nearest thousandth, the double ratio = 0.055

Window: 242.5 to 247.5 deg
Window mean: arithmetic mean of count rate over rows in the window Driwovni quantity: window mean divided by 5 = 0.29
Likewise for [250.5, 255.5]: 0.35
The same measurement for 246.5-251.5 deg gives 0.29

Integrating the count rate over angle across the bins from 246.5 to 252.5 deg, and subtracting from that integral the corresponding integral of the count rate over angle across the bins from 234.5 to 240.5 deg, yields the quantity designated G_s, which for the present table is -4.0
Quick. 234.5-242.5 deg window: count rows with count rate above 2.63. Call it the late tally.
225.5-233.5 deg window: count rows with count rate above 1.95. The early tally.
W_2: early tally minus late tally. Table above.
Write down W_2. 8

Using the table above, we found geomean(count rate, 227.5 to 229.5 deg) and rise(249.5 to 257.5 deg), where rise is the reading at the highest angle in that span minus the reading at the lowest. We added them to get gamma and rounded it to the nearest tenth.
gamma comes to 3.6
